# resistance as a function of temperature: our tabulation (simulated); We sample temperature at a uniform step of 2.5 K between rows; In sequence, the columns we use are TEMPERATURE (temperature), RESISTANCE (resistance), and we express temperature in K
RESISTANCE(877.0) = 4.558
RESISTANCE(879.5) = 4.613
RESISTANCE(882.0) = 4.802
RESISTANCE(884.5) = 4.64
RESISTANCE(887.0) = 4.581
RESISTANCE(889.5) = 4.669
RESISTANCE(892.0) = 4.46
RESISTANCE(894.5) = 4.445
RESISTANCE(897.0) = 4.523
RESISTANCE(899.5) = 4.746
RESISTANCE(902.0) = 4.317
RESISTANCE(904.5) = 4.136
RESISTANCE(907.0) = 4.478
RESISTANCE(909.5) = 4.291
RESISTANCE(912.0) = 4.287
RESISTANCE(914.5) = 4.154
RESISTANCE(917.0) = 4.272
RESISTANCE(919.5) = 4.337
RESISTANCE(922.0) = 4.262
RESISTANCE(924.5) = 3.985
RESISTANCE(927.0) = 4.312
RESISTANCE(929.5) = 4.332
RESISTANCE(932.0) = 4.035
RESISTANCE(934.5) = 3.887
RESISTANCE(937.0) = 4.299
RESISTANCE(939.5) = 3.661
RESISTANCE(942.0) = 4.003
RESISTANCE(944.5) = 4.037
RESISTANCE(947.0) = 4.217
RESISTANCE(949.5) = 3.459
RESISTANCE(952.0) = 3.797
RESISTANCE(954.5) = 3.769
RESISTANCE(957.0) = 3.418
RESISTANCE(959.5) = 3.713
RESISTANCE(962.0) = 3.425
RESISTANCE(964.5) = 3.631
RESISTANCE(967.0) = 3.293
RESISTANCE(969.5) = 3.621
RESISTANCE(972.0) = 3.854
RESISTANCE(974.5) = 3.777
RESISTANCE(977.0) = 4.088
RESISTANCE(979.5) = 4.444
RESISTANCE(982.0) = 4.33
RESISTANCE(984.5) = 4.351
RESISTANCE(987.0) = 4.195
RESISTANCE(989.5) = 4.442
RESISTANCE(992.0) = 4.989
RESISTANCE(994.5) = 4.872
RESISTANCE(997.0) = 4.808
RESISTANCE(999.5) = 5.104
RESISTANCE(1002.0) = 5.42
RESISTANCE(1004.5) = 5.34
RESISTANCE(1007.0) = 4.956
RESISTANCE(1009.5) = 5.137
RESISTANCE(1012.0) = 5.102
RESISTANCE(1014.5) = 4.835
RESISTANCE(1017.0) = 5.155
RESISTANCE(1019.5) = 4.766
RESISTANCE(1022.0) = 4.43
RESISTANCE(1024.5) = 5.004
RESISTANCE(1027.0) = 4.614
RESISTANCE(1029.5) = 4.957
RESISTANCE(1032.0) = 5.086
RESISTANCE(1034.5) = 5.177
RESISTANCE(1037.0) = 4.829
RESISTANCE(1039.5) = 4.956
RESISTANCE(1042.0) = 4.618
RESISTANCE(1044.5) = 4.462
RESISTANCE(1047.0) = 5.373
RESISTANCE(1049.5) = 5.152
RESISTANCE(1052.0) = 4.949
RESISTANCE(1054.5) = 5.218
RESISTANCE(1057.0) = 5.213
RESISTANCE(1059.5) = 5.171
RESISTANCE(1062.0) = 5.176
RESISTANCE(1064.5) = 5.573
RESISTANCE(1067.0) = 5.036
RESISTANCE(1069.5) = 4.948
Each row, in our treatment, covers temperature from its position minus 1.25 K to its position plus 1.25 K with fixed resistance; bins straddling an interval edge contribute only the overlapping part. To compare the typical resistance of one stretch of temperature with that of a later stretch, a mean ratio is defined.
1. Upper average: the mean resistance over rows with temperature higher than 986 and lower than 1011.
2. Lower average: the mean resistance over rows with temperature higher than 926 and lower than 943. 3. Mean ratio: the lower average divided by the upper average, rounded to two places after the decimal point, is 0.83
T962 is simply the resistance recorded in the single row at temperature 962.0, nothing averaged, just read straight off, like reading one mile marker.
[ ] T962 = 3.425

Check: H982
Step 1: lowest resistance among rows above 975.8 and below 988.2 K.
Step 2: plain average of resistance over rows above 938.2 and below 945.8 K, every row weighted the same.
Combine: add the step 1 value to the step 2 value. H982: 7.99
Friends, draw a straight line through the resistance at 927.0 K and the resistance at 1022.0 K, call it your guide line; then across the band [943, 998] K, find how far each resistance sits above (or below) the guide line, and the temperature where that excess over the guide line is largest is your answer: 992.0 K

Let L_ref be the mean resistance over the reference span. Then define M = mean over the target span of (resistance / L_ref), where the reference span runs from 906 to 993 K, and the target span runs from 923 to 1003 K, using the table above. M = 1.02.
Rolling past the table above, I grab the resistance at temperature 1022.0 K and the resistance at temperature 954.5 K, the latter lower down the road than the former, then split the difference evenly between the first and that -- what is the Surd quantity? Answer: 4.10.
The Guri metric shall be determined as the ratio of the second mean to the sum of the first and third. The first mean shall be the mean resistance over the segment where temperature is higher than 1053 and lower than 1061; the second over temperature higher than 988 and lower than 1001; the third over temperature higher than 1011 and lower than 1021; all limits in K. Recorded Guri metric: 0.48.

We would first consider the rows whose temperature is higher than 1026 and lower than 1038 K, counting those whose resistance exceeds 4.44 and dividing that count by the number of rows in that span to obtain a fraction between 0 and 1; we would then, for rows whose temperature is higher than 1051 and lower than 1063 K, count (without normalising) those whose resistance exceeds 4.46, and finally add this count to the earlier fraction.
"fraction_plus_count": 6.0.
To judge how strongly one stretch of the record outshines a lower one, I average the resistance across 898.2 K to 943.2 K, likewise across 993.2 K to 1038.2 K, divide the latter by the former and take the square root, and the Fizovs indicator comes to 1.087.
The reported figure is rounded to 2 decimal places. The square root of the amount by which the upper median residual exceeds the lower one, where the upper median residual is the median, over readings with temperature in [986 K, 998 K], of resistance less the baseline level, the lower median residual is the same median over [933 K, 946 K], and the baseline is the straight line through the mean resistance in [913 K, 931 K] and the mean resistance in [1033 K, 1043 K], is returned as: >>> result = 0.70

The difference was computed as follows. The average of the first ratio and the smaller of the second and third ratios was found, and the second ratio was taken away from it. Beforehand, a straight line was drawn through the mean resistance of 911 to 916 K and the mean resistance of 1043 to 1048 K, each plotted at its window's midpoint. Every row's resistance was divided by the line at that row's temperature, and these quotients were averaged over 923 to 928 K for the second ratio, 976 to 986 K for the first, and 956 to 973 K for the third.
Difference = -0.10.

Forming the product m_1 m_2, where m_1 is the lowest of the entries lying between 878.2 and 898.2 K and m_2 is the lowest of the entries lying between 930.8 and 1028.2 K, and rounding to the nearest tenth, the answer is 14.6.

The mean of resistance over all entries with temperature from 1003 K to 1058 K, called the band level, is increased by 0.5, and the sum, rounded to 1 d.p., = 5.5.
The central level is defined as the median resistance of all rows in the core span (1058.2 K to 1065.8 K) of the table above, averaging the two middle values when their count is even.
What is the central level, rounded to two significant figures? 5.2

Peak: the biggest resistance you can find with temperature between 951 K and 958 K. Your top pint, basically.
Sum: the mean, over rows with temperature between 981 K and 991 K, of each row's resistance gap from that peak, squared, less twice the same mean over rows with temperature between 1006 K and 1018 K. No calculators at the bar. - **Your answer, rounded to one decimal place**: -2.8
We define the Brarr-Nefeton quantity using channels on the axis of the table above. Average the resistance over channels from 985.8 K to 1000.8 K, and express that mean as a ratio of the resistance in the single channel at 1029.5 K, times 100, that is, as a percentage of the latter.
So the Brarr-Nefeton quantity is 96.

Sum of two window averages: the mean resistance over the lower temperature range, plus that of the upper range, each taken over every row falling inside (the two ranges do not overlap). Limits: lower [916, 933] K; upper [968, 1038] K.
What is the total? 8.9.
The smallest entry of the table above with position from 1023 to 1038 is 4.614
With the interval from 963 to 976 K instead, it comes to 3.293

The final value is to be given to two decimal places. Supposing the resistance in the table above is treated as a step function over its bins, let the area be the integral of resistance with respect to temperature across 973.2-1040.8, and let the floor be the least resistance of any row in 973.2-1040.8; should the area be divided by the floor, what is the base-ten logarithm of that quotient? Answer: 1.93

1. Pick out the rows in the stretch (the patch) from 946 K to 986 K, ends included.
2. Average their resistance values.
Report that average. 3.8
